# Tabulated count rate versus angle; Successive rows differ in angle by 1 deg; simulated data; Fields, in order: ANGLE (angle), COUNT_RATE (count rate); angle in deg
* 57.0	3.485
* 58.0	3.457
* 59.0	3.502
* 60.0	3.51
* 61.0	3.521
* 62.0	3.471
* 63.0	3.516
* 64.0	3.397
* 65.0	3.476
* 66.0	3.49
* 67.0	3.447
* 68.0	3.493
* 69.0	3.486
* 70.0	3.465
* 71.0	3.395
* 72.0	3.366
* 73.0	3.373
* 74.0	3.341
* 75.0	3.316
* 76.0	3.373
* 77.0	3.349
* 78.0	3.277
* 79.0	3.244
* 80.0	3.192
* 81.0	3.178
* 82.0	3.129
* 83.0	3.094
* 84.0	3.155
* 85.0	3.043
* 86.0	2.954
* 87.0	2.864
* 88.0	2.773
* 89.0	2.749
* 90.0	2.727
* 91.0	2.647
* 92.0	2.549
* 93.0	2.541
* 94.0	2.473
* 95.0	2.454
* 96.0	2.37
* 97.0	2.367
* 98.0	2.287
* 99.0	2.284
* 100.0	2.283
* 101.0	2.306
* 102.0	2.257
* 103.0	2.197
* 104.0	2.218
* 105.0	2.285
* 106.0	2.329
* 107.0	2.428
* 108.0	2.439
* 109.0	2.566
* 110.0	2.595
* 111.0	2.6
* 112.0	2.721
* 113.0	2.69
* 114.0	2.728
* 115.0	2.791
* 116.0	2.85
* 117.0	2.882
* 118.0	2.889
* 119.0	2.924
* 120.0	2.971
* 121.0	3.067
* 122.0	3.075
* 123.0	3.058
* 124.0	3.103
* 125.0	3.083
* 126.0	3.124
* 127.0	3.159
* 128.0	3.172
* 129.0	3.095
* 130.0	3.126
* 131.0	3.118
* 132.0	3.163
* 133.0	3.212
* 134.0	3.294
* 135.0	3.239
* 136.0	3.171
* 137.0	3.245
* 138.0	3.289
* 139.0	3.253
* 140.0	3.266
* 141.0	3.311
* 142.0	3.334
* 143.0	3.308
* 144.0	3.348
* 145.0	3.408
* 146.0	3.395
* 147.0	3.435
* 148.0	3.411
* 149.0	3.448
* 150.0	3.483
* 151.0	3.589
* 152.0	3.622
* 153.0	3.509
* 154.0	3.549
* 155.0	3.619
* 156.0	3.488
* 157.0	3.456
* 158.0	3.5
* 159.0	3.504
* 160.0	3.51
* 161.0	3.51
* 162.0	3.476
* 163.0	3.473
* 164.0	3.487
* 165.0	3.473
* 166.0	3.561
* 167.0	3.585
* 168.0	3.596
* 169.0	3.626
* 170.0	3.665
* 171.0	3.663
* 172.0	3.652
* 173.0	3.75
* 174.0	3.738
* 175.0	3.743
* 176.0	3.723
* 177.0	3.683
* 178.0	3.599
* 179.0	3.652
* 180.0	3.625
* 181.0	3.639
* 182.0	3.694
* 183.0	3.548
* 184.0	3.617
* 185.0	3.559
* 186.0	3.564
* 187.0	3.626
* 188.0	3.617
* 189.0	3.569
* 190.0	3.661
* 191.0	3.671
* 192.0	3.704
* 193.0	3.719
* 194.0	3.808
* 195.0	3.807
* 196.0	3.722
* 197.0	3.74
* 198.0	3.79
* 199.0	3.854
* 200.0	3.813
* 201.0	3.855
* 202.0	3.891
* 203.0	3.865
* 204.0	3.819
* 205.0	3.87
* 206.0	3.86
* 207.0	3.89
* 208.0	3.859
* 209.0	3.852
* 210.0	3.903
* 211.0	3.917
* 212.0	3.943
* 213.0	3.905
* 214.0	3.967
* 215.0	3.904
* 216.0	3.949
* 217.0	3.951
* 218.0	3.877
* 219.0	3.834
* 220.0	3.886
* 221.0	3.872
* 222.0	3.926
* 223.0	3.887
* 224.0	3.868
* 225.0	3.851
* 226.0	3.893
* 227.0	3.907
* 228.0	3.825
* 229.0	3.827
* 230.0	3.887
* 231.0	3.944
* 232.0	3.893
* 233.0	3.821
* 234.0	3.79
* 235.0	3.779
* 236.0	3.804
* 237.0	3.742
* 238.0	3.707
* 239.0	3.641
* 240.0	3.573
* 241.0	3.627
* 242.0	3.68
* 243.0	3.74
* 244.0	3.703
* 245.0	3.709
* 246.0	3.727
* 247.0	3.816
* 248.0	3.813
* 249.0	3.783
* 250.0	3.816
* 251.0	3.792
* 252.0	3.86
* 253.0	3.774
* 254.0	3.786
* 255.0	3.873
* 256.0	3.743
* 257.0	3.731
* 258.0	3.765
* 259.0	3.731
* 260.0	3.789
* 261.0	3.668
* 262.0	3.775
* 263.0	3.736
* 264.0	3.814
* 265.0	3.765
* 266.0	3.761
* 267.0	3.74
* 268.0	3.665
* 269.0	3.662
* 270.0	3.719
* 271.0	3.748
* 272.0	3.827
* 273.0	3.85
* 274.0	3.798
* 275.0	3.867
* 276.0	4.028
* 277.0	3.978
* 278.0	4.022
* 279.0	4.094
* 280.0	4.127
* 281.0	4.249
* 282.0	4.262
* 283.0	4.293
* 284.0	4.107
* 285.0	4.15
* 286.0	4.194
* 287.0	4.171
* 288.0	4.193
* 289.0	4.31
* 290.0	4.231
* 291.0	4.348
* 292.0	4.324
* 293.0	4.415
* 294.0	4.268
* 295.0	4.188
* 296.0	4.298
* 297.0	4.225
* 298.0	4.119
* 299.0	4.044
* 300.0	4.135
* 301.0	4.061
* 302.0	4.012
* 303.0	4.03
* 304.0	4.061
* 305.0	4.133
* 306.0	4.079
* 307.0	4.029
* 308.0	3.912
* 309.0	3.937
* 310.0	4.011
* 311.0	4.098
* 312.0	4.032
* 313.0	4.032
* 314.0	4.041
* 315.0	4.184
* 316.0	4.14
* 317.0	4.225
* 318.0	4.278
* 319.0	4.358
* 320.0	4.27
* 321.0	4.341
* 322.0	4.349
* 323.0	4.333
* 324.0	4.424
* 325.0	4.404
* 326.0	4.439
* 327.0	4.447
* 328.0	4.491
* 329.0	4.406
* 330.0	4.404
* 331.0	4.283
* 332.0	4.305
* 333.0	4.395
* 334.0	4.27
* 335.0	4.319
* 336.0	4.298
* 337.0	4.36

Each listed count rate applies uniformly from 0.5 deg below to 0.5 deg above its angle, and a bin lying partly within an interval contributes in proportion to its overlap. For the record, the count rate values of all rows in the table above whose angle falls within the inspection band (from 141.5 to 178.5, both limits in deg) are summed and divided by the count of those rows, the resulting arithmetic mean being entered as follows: 3.5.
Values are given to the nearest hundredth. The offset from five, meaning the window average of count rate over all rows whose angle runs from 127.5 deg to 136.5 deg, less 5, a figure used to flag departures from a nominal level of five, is -1.82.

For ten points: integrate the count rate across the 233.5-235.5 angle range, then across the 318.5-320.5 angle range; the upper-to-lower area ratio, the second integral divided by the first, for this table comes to 1.14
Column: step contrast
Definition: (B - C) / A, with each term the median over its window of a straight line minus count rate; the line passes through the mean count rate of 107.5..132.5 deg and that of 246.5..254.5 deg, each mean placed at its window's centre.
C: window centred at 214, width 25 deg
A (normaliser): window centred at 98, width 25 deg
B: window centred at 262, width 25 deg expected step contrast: 1.2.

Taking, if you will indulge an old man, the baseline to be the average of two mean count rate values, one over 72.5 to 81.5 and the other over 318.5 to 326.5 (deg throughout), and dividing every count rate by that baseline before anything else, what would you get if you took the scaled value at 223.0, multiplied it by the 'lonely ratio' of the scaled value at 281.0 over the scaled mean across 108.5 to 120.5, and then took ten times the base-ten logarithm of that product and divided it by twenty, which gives 0.10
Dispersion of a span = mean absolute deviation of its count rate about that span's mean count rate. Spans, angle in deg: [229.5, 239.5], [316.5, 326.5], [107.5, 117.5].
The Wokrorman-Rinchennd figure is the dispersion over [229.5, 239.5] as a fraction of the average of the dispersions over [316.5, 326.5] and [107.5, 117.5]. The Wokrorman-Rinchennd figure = 0.9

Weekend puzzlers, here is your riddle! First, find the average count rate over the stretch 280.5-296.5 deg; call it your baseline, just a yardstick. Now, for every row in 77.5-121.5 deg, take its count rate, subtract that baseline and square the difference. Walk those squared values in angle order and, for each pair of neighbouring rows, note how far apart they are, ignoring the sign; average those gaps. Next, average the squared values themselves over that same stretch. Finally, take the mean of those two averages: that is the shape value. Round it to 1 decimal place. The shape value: 1.3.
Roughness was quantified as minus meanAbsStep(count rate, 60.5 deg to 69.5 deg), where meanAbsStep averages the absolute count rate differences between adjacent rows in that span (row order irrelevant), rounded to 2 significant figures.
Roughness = -0.050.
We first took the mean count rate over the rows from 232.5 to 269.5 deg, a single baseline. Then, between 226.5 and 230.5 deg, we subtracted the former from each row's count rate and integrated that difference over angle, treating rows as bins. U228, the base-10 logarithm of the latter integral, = -0.35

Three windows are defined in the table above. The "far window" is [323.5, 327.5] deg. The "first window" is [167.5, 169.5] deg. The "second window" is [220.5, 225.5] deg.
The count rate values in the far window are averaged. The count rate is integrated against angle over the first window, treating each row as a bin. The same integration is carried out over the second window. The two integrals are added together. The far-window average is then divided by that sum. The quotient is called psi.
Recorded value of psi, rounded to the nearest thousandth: 0.166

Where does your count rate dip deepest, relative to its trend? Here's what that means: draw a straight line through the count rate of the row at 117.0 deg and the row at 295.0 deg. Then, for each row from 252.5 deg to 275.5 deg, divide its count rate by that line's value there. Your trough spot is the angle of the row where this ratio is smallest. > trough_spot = 269.0 deg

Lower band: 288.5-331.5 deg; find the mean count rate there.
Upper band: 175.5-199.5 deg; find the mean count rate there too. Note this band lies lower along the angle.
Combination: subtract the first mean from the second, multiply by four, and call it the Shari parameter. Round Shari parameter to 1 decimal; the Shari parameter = -2.2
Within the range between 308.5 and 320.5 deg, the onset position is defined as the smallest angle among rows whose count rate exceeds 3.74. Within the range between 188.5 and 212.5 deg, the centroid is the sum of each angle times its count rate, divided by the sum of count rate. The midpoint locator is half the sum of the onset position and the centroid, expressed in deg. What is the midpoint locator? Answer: 254.8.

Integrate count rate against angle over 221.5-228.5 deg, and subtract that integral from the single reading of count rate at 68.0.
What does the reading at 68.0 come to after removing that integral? -23.7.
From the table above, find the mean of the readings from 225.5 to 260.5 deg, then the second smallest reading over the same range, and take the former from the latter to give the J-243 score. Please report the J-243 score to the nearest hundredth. -0.15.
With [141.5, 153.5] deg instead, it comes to -0.11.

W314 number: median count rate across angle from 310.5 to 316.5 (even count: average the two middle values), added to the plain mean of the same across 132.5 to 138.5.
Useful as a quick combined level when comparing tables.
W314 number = 7.3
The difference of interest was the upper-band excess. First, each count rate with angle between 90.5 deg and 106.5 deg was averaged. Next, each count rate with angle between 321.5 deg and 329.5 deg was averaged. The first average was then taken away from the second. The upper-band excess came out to 2.05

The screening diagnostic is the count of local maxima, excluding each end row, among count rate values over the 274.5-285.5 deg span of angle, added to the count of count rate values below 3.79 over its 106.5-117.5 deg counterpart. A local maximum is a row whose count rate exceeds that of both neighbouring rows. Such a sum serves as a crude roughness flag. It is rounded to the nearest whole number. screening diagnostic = 13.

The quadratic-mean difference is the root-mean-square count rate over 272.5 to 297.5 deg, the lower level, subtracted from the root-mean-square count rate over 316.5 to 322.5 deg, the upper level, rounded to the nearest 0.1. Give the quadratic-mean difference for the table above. 0.1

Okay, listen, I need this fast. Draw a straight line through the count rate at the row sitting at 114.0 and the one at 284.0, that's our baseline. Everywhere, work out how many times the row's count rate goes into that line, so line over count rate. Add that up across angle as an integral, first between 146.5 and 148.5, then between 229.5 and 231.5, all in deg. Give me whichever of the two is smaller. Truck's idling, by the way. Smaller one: 1.75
